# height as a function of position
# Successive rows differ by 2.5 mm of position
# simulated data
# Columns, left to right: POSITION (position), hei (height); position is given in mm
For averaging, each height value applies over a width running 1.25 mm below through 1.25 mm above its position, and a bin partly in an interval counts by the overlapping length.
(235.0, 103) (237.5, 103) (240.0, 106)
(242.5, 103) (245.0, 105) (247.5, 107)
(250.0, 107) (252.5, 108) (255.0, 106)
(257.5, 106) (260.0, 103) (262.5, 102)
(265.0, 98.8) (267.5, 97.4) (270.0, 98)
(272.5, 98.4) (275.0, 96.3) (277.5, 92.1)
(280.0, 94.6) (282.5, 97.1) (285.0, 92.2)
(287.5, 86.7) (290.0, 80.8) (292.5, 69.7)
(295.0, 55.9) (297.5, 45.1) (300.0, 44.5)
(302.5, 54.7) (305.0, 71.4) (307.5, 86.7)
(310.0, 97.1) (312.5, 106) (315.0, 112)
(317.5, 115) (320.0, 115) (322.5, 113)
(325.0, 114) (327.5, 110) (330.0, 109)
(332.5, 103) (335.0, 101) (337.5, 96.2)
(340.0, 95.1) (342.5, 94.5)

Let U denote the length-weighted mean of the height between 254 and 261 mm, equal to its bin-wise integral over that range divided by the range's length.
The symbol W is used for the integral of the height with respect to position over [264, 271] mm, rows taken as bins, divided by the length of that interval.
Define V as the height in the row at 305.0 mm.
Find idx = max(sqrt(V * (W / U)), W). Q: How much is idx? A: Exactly 98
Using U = 105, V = 71.4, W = 98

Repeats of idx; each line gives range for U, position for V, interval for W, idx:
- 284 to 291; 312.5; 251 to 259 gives 107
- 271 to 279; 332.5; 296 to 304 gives 49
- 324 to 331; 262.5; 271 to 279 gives 96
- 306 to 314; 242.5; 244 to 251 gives 106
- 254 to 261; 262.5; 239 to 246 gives 105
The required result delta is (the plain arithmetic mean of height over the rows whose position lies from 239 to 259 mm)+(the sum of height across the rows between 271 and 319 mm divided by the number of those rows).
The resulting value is 190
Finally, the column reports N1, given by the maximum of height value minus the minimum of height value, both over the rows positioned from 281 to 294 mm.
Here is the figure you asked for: 27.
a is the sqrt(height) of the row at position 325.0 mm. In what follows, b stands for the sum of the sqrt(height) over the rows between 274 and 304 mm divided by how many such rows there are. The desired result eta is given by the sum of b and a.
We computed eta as 19.3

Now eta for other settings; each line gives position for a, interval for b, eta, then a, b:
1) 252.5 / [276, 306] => 18.9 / 10.4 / 8.5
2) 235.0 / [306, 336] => 20.5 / 10.1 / 10.3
